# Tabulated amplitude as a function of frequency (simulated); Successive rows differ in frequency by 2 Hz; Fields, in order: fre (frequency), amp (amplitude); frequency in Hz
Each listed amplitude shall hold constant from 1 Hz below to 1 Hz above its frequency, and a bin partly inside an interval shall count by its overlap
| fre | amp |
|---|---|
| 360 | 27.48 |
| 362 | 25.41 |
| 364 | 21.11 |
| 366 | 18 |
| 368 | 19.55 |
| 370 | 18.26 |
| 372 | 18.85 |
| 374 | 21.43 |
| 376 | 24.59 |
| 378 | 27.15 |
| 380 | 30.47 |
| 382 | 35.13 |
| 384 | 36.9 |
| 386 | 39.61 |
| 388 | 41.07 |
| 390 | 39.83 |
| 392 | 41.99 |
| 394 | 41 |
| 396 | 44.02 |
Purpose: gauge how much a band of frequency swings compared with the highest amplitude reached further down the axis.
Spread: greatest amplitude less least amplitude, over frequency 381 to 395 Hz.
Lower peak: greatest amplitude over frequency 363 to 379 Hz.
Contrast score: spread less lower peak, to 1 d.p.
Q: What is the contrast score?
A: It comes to -20.3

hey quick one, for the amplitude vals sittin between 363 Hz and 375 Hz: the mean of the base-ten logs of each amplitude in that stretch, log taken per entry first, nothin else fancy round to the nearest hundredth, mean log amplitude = 1.29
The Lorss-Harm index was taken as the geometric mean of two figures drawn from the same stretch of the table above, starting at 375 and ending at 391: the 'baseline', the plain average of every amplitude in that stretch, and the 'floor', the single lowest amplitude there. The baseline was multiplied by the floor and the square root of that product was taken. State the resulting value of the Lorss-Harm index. 29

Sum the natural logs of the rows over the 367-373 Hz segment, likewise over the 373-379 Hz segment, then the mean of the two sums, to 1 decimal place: 9.2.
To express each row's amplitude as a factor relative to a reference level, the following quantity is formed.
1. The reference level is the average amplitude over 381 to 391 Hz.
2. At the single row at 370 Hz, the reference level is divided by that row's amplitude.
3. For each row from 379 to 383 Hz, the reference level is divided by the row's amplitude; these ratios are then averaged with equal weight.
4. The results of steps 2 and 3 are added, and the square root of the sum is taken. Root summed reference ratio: 1.81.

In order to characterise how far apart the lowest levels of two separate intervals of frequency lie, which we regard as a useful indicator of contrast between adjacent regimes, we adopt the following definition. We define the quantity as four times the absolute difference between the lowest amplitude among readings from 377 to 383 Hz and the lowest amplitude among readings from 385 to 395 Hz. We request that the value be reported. 50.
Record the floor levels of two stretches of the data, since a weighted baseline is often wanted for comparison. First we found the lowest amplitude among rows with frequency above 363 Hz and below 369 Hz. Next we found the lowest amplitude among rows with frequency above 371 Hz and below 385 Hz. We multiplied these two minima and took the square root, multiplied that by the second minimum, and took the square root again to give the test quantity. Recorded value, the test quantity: 19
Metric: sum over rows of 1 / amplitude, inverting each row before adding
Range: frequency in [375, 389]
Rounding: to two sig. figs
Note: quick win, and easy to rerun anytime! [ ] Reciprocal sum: 0.22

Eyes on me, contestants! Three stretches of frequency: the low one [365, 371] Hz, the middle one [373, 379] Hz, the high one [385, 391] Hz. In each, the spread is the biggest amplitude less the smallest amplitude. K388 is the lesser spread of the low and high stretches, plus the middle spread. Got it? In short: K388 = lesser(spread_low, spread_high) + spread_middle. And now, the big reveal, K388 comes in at 7.2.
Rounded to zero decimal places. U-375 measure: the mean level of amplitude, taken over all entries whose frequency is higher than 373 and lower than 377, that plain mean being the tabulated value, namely 23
